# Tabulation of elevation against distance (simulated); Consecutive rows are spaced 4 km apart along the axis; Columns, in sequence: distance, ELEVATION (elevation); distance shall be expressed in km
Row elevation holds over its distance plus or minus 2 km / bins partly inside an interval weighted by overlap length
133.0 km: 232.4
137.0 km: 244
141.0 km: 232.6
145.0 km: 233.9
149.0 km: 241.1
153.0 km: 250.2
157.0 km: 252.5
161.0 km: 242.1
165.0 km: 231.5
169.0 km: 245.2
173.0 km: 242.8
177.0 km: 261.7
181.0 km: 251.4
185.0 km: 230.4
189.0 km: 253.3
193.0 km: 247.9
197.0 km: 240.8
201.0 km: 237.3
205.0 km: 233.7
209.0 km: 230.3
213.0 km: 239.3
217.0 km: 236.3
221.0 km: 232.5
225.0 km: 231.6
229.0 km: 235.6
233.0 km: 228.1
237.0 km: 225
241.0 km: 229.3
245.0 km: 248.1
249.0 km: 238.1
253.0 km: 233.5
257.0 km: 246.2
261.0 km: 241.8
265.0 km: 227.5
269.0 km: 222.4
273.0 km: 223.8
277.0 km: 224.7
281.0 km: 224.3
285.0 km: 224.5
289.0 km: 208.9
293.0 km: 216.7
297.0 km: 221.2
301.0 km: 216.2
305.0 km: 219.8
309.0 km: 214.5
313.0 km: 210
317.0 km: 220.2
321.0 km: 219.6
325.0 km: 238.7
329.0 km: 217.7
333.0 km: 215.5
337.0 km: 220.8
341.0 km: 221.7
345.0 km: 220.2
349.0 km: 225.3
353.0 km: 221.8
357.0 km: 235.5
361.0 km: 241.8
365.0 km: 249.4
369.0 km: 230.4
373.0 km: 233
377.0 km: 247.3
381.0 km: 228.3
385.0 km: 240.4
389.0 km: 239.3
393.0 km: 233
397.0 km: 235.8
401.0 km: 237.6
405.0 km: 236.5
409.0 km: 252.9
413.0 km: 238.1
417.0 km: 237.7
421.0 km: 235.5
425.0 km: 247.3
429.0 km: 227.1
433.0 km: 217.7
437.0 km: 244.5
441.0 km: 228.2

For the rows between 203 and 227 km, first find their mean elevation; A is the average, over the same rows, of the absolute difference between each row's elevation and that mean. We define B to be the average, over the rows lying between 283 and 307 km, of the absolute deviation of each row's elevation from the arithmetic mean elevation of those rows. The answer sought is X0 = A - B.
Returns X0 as -1.4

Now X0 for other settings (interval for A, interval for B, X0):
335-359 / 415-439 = -4.3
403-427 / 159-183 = -1.3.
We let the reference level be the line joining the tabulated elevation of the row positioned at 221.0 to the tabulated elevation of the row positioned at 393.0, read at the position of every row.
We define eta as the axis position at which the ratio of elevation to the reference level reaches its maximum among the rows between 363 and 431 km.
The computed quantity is 409.0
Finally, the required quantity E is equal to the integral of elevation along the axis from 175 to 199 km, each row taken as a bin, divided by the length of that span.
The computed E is 248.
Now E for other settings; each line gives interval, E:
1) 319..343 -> 222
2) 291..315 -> 216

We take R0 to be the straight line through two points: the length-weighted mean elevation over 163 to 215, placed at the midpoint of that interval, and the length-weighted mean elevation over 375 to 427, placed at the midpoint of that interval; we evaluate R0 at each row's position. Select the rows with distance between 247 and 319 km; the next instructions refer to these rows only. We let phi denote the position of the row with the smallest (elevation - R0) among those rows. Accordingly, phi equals 289.0 km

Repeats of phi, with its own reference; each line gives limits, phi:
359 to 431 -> 429.0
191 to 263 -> 237.0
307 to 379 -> 313.0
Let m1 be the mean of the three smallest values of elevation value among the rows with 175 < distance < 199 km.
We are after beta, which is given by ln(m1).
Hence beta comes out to 5.48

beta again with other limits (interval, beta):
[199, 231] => 5.44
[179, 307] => 5.37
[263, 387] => 5.35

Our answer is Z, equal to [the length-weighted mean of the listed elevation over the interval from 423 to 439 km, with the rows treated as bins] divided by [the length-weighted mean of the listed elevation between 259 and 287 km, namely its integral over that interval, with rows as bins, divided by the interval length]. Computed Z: 1.03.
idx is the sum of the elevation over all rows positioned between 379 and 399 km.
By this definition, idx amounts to 1177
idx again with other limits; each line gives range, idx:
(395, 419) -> 1439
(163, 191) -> 1716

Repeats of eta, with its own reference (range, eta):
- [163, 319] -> 177.0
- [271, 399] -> 365.0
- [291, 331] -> 325.0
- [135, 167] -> 157.0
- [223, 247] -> 245.0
